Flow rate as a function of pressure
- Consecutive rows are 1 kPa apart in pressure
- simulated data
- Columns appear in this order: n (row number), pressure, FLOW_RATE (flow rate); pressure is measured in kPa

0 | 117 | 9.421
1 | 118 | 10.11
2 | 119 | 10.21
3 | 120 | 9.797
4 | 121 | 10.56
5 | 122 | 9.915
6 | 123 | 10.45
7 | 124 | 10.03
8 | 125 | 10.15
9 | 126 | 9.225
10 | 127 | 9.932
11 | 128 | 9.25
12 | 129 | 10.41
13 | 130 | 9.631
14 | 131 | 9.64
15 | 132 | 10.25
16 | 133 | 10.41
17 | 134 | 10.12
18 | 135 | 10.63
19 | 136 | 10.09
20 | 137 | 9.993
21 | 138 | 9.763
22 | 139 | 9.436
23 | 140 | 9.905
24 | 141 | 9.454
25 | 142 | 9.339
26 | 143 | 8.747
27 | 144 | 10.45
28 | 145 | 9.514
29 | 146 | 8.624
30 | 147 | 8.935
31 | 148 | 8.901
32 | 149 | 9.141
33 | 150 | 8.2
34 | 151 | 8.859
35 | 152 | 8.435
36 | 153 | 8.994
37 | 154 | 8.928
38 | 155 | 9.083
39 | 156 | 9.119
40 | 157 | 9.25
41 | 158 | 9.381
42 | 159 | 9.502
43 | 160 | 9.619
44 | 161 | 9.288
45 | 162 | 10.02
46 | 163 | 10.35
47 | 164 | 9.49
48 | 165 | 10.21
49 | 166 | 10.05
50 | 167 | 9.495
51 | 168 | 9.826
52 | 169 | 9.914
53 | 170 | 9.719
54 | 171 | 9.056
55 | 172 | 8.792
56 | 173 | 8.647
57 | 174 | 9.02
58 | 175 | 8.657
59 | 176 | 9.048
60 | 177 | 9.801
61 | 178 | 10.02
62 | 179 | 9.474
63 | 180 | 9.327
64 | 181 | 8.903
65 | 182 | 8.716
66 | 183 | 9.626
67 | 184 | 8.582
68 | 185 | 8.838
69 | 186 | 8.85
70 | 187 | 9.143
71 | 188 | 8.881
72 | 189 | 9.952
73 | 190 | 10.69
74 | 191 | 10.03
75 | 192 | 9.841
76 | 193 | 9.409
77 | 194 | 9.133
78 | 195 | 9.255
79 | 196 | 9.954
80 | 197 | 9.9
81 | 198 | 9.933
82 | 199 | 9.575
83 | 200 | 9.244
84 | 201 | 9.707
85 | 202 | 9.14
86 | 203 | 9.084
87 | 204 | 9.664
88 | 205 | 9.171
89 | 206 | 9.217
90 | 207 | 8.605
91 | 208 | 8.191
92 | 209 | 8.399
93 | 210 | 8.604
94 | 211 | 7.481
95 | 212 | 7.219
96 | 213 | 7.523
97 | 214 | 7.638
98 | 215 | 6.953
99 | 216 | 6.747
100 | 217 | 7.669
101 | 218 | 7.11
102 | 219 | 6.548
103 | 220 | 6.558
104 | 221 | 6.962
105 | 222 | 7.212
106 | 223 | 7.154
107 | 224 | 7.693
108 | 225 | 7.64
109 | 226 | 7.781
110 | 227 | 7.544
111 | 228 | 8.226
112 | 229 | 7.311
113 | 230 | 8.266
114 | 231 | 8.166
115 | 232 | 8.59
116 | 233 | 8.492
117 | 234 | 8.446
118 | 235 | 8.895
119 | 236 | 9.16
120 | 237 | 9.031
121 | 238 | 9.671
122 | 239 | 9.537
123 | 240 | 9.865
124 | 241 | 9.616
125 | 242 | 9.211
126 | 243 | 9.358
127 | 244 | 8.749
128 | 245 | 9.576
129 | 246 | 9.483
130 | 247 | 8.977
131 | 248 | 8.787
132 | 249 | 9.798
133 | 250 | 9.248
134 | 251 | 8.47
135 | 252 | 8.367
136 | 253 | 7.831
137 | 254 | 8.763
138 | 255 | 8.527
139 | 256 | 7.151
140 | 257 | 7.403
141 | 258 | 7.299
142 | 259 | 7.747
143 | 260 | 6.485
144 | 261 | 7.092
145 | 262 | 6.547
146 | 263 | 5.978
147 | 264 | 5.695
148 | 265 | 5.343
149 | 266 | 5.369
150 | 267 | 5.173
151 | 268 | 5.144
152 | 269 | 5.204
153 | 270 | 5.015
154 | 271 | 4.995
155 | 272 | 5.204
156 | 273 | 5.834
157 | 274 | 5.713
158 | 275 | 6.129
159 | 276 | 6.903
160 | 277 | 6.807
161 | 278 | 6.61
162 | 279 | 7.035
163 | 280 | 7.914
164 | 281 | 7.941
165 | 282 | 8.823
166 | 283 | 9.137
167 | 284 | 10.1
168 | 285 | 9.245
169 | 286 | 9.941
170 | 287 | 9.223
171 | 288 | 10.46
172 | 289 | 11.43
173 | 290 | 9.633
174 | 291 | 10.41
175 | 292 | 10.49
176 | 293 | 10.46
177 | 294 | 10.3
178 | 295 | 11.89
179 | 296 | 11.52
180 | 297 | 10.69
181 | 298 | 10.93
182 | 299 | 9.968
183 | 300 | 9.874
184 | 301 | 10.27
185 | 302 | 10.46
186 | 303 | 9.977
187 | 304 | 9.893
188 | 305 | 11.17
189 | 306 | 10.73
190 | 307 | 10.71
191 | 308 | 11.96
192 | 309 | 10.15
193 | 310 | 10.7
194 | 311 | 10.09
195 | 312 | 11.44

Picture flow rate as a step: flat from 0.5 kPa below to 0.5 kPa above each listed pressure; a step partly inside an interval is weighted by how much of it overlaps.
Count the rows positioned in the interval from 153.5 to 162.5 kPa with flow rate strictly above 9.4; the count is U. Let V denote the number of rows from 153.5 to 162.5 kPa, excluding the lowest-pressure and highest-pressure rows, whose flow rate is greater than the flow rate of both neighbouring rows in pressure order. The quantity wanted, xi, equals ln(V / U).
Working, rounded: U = 3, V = 1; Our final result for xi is -1.1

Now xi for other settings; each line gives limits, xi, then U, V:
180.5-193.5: -0.7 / 6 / 3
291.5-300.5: -1.5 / 9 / 2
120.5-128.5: -0.7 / 6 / 3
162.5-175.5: -1.0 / 8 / 3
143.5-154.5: 0.7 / 2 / 4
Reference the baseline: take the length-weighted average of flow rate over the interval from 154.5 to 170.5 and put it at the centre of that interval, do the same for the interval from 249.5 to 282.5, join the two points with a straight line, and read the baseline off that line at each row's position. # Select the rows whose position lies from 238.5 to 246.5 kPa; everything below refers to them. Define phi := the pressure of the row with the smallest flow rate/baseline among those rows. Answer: 244 kPa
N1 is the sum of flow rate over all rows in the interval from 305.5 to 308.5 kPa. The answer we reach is 33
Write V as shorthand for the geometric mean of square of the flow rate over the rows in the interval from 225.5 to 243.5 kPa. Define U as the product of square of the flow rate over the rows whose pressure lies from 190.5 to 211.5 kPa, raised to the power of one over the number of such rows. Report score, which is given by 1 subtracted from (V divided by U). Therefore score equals -0.1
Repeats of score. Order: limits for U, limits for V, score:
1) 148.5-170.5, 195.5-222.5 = -0.2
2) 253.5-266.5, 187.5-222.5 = 0.6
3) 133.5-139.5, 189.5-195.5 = -0.1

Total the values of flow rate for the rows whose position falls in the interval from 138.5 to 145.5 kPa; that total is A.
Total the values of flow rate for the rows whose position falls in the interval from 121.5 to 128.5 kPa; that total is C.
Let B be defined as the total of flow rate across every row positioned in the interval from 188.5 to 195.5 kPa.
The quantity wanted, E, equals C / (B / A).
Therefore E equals 67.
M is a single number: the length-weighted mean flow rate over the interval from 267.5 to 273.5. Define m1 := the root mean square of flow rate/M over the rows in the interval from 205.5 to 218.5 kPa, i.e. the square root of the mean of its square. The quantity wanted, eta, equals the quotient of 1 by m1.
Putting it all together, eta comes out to 0.668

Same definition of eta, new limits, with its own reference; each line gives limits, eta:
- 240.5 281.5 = 0.703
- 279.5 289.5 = 0.552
